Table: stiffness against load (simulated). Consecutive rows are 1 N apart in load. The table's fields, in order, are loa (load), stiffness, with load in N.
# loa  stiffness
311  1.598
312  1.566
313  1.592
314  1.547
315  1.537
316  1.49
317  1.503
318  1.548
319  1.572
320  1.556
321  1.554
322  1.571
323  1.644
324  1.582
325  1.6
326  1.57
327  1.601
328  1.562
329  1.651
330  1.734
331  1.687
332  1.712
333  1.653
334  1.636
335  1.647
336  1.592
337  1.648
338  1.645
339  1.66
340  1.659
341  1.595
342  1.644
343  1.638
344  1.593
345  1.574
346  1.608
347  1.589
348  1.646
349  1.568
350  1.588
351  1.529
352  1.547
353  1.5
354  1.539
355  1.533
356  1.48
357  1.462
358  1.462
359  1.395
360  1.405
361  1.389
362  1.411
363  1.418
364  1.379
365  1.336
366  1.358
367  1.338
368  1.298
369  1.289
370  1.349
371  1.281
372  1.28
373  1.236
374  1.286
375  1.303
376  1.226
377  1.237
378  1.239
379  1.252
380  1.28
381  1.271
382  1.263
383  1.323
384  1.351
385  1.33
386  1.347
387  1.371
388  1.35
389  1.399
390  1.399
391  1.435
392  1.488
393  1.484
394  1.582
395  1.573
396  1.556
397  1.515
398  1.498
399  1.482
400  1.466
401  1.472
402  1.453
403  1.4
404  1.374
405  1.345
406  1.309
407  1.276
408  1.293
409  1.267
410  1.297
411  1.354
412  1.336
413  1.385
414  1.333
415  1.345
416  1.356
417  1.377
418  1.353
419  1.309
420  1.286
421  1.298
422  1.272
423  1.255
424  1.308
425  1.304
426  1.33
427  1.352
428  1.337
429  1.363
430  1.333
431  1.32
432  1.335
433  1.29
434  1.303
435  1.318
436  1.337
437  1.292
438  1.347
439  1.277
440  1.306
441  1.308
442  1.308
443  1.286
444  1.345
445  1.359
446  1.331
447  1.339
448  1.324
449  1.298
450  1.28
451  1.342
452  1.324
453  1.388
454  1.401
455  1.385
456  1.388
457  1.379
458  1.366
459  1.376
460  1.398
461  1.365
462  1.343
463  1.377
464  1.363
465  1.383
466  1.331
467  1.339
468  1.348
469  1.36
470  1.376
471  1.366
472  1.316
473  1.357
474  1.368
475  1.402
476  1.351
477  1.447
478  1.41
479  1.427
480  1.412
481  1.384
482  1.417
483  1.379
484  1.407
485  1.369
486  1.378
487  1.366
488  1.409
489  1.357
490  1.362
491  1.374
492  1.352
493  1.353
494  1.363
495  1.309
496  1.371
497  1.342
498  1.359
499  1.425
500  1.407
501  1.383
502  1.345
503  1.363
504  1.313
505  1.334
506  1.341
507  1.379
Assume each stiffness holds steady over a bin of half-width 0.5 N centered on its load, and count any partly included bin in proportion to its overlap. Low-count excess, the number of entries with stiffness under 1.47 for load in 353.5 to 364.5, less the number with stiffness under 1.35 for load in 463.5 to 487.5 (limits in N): 4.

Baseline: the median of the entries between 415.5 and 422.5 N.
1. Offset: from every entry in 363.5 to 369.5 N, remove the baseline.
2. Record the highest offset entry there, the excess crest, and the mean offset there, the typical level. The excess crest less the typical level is 0.046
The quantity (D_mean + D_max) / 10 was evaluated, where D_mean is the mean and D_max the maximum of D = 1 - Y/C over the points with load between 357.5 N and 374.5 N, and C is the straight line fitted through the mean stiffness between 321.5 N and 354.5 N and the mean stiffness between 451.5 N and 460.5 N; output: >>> 0.033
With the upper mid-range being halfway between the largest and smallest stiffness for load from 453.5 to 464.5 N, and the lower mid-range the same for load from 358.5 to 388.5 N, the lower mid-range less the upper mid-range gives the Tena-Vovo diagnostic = -0.05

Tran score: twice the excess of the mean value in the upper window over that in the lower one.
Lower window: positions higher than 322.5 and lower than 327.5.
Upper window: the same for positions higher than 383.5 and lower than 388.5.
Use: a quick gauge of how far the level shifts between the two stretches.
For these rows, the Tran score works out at -0.499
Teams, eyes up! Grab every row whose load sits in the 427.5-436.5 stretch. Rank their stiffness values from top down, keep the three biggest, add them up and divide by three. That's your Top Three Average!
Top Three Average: 1.35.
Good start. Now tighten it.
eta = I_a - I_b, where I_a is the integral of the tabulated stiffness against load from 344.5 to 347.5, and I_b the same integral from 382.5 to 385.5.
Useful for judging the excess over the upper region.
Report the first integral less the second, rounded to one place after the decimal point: 0.8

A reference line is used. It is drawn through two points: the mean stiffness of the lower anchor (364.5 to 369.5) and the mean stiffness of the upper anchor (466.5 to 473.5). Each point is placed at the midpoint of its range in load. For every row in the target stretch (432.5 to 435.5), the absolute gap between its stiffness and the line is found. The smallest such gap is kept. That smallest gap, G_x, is 0.024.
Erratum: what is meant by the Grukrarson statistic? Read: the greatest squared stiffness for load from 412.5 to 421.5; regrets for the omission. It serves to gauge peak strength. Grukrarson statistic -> 1.9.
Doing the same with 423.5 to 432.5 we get 1.9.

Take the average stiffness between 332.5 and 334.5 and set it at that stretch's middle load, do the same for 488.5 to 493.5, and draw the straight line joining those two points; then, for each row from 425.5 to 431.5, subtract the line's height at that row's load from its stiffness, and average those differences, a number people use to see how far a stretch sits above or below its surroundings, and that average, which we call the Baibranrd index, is -0.13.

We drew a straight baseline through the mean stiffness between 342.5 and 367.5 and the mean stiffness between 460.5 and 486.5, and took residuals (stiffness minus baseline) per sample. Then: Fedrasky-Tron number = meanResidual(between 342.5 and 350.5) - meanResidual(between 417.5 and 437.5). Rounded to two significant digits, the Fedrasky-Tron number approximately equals 0.21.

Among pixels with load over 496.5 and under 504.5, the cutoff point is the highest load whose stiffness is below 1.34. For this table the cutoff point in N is 504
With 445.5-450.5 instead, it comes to 450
